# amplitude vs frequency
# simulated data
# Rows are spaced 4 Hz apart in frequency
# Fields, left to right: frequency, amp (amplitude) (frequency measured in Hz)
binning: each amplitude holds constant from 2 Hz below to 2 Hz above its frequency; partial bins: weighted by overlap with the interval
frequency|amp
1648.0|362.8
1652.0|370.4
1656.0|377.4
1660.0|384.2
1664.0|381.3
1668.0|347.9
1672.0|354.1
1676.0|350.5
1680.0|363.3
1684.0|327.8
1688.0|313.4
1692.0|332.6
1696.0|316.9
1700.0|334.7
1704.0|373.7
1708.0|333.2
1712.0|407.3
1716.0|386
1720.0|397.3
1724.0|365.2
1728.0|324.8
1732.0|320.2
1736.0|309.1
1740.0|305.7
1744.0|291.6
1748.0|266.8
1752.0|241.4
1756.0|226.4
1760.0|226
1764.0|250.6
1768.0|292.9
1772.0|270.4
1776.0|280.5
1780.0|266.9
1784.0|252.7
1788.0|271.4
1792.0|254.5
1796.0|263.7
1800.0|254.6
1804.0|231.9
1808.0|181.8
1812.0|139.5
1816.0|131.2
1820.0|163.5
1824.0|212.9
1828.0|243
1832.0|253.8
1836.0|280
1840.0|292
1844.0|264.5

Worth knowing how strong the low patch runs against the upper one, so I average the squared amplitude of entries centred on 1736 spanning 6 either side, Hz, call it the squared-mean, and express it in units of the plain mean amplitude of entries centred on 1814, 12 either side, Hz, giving 550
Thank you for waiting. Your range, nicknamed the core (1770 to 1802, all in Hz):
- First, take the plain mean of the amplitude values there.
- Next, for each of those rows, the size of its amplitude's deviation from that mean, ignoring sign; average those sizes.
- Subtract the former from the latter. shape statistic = -256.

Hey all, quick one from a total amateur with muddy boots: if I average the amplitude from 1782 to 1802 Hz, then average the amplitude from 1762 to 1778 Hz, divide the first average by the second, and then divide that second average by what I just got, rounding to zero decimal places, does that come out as 289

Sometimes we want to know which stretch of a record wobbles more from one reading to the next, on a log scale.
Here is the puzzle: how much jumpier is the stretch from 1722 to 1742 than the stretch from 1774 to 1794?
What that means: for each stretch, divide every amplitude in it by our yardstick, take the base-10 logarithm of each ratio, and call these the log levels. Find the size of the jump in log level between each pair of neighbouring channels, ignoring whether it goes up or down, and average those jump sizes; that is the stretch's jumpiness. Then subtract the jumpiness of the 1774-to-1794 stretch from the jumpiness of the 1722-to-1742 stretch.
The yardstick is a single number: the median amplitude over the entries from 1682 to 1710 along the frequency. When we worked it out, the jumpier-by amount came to -0.0068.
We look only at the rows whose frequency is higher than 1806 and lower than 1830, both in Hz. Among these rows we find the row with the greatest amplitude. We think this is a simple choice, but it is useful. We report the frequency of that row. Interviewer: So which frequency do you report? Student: 1828.0 Hz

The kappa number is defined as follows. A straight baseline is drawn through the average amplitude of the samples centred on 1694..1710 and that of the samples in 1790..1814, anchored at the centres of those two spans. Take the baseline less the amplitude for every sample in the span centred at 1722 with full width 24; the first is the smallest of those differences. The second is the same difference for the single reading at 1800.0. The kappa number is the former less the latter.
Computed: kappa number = -48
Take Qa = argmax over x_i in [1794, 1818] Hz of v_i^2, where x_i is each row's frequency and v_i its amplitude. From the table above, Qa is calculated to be 1796.0 Hz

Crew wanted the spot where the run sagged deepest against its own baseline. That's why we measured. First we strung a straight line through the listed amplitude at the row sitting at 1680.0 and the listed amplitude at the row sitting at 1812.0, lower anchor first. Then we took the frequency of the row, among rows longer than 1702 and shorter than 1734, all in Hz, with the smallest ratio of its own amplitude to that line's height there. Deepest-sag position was 1708.0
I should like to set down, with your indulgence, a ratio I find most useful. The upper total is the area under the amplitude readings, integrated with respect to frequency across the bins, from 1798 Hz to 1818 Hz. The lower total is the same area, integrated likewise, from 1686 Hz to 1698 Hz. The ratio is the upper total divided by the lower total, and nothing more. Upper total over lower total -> 1.0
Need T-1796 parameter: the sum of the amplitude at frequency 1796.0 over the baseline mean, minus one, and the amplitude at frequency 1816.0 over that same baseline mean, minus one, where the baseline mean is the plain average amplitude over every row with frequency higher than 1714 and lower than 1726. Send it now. -0.97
